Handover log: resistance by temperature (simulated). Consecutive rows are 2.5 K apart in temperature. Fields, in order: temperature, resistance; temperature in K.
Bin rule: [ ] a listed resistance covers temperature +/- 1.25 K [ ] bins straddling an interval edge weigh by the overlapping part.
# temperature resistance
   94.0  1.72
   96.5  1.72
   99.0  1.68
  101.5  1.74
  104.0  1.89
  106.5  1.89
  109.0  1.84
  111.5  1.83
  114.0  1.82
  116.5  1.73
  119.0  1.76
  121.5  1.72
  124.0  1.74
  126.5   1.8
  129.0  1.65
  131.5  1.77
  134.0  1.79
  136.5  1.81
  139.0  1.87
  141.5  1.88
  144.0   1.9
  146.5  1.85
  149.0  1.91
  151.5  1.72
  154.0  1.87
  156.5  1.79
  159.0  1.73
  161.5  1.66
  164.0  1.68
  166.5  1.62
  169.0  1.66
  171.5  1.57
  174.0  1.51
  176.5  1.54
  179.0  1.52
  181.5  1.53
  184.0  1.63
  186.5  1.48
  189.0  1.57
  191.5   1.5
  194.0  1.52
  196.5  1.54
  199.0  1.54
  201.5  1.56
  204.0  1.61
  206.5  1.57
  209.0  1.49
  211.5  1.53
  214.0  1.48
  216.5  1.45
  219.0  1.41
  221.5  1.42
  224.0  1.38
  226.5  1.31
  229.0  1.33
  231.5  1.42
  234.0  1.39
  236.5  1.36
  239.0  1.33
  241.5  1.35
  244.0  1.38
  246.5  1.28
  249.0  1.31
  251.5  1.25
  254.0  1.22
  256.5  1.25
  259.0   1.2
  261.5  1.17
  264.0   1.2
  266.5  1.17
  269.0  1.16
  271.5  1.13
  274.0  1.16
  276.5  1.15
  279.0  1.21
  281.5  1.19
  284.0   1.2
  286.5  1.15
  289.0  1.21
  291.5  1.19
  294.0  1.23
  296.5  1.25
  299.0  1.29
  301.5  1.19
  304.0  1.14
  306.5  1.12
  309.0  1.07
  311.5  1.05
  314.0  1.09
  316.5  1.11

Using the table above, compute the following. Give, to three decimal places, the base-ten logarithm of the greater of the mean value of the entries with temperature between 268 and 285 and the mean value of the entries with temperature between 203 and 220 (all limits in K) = 0.178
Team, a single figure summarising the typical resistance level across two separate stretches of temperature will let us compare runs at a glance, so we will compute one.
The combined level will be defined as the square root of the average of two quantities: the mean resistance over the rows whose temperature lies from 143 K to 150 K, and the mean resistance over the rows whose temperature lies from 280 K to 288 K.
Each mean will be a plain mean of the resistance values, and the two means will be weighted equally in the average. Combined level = 1.24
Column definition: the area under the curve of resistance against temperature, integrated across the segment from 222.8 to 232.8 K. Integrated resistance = 14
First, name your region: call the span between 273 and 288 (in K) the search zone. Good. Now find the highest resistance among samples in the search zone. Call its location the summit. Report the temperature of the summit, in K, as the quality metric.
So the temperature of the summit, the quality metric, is 279.0 K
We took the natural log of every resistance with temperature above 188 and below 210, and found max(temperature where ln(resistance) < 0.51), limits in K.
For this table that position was 209.0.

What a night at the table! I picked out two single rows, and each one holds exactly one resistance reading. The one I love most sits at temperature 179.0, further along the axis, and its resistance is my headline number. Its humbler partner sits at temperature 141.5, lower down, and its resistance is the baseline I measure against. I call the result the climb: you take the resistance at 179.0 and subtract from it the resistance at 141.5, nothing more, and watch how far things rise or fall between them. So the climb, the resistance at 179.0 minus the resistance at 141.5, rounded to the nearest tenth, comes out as -0.4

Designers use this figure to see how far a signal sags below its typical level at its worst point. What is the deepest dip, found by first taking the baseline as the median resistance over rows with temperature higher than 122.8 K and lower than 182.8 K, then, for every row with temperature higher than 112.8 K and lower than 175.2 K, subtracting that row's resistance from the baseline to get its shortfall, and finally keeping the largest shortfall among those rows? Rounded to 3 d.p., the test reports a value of 0.225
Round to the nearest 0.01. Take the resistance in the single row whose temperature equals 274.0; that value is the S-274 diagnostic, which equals 1.16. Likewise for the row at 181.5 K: 1.53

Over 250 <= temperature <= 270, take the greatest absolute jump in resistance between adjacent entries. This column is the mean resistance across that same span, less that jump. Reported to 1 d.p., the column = 1.2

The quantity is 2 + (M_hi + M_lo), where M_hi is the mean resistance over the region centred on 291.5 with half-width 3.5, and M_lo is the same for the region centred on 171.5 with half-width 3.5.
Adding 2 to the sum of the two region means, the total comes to 4.79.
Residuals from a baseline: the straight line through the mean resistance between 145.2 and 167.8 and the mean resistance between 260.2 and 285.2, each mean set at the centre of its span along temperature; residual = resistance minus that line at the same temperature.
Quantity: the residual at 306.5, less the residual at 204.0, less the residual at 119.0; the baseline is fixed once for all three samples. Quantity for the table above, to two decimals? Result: 0.21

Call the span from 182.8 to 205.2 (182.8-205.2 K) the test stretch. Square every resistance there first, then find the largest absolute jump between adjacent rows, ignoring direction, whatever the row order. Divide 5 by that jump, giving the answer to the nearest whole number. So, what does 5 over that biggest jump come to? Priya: 11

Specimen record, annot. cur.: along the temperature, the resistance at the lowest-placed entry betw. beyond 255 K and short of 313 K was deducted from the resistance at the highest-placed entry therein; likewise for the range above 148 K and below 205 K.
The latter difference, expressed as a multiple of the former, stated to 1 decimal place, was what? 1.5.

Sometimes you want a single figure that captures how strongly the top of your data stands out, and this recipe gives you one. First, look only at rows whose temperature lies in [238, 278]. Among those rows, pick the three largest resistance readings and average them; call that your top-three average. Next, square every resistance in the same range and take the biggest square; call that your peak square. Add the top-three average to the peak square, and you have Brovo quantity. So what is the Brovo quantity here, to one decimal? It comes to 3.3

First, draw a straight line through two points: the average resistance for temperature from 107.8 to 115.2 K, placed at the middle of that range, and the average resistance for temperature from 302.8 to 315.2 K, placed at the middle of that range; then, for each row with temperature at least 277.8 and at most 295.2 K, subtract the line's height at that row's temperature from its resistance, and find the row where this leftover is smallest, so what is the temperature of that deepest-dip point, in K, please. 286.5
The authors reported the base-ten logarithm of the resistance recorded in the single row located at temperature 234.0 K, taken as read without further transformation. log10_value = 0.14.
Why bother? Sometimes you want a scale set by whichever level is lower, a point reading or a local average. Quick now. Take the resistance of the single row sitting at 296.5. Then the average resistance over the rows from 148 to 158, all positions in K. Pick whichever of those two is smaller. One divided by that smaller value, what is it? 0.80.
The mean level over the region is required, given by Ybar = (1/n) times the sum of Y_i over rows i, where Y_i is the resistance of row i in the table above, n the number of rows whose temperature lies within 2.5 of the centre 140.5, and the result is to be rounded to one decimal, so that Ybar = 1.9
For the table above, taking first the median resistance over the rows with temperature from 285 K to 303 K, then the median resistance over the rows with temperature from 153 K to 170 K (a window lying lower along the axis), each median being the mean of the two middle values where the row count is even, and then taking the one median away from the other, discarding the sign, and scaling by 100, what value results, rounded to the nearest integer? 47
